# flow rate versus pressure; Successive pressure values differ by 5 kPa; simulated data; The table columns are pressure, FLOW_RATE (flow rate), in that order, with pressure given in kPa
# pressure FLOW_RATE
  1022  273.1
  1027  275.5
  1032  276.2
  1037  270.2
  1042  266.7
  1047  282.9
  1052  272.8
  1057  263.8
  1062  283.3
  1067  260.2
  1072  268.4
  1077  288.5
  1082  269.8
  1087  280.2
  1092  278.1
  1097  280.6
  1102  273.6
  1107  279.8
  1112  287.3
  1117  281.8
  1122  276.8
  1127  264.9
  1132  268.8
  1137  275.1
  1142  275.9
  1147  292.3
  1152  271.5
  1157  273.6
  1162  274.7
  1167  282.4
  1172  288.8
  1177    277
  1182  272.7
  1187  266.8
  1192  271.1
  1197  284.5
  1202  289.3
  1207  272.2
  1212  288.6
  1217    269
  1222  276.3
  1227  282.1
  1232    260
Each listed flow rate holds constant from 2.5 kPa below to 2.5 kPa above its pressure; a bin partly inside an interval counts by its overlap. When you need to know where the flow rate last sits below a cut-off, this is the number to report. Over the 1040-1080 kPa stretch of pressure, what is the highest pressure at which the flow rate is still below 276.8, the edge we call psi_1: 1072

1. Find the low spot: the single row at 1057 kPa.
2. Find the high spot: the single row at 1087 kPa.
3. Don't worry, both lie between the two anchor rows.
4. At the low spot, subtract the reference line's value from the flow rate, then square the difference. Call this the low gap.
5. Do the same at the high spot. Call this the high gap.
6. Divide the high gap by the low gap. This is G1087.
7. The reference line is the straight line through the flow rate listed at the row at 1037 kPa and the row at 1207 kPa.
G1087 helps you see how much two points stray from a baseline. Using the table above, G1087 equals 2.0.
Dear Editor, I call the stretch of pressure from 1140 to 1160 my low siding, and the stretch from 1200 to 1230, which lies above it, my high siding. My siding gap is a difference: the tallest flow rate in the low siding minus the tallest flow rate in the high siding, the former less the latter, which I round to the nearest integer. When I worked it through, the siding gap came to 3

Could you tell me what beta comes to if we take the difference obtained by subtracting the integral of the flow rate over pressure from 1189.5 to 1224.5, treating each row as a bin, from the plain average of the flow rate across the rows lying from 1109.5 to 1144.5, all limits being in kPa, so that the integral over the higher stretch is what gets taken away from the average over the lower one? -9479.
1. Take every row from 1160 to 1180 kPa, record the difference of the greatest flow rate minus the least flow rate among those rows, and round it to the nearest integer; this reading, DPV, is 14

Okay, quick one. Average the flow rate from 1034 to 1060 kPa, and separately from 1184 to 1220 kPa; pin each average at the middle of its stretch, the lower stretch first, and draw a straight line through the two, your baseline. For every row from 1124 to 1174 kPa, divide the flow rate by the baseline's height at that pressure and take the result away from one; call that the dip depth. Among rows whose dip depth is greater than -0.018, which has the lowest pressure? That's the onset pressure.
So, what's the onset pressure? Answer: 1127 kPa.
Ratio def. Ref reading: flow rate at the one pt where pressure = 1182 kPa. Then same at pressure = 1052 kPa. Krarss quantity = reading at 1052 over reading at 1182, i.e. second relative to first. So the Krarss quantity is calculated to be 1.00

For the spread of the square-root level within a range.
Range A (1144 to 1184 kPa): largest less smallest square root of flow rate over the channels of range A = 0.62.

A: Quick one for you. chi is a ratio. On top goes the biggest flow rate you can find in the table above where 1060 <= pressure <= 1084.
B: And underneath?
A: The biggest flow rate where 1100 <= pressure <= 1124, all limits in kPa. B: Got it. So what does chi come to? 1.00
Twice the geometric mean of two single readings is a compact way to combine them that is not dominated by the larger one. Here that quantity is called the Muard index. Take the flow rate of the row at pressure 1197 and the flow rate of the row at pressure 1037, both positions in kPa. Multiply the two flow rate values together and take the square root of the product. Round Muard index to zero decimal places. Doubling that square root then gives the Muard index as 555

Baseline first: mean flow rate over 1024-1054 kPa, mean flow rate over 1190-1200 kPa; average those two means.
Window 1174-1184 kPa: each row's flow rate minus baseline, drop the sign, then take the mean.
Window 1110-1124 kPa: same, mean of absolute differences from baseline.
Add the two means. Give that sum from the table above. 8.2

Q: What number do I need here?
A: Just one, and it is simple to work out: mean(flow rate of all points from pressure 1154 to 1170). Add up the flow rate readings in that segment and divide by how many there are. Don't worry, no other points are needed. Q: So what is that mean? 277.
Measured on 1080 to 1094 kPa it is 276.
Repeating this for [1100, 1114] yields 280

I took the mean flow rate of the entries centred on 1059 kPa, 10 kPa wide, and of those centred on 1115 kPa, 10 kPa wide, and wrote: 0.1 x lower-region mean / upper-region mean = 0.096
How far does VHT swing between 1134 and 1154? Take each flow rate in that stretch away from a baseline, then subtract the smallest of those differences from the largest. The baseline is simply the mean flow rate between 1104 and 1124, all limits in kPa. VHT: 21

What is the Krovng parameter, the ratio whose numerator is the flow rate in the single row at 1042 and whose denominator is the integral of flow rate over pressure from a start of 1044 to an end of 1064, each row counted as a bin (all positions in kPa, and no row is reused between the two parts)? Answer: 0.0484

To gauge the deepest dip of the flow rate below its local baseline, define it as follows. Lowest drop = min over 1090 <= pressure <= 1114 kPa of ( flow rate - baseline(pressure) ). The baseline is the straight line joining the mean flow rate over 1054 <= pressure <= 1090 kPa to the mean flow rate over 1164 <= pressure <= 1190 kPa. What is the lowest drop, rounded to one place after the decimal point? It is -1.0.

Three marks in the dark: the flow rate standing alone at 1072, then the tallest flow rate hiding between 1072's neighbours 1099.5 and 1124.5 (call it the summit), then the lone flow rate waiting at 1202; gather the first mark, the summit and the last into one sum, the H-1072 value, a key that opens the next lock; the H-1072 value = 845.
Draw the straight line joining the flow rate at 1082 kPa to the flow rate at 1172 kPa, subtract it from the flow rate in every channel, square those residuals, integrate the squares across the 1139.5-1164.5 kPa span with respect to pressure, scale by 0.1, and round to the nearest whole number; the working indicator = 290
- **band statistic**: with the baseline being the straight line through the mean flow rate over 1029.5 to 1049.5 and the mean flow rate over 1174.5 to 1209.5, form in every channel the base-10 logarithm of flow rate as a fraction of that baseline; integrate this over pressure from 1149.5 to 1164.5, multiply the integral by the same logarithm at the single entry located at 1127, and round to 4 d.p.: 0.0010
